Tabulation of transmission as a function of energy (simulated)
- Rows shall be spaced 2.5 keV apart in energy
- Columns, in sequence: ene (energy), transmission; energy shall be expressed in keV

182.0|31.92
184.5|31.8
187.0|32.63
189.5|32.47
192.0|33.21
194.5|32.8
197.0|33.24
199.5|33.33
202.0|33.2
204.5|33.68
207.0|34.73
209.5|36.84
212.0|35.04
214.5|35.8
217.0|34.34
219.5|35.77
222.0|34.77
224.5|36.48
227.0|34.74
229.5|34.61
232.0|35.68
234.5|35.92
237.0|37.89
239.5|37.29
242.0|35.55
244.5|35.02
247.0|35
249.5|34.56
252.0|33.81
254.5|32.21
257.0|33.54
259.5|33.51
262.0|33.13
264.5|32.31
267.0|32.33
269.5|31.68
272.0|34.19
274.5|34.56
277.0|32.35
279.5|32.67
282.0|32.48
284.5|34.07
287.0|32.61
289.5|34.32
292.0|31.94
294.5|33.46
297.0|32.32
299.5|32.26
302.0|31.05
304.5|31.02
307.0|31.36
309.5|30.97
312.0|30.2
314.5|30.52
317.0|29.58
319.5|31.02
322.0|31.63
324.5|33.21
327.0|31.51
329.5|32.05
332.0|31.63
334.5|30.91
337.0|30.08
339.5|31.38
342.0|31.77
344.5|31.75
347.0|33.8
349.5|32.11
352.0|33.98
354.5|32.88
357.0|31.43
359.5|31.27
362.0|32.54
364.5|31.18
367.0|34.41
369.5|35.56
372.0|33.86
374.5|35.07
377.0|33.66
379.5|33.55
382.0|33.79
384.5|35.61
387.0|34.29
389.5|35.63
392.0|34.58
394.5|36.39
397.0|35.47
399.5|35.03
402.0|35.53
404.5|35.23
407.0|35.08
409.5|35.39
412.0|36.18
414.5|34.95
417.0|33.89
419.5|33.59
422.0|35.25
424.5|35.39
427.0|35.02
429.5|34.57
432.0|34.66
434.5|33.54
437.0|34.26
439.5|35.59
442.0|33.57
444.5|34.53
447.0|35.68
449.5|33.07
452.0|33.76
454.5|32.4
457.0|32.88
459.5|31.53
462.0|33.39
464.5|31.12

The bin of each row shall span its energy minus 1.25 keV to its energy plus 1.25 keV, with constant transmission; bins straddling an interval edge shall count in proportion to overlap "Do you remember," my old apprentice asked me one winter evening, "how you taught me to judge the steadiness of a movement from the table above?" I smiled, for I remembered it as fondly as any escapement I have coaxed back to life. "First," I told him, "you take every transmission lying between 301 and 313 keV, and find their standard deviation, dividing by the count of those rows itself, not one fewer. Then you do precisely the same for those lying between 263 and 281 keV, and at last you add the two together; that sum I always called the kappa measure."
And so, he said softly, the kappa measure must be 1.4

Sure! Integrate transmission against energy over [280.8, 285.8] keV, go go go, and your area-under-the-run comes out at 166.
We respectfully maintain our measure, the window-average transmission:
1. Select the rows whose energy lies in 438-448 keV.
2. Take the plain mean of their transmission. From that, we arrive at 34.8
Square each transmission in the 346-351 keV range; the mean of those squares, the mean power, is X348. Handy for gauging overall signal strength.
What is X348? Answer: 1087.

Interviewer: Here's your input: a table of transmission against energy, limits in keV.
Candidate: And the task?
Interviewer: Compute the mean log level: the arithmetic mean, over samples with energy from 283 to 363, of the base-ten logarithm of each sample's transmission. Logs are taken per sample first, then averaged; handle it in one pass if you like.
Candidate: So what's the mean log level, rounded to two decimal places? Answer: 1.50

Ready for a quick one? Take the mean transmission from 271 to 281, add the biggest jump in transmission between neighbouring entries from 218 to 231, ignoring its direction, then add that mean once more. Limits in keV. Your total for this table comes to 69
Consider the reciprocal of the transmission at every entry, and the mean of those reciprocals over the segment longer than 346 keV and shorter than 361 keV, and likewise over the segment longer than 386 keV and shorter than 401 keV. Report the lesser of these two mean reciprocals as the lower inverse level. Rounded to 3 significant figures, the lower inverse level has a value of 0.0284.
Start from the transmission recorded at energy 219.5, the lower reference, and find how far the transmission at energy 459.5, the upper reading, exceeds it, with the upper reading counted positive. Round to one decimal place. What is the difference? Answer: -4.2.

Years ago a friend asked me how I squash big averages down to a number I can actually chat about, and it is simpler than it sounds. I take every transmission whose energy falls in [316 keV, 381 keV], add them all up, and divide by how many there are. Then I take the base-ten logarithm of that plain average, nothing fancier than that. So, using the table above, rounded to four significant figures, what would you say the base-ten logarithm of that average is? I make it 1.510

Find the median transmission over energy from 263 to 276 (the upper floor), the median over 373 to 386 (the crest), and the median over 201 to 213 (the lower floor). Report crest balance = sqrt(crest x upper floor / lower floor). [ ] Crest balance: 5.6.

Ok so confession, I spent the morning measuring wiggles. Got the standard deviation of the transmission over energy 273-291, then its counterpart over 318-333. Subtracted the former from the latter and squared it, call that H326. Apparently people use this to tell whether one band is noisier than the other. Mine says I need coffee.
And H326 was 0.05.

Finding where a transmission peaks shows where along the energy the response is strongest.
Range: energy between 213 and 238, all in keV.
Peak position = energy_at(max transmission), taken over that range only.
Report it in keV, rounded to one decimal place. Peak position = 237.0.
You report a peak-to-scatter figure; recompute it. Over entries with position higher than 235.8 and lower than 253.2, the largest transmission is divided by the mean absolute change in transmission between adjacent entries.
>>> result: 56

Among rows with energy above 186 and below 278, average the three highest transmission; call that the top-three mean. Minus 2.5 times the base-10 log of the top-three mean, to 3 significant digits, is -3.93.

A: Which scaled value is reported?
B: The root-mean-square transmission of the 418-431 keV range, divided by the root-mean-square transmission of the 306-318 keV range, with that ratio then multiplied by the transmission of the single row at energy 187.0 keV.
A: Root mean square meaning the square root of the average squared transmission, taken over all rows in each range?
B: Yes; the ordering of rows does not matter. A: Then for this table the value 37.2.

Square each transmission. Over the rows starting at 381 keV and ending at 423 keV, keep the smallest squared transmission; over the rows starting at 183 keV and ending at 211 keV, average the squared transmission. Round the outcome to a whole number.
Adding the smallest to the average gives 2249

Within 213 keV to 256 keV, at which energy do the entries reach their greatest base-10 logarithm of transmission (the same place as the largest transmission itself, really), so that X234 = 237.0 keV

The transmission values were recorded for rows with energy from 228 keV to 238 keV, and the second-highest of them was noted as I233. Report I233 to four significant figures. 35.92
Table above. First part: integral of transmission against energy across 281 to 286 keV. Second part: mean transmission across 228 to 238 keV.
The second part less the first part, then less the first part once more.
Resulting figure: -297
